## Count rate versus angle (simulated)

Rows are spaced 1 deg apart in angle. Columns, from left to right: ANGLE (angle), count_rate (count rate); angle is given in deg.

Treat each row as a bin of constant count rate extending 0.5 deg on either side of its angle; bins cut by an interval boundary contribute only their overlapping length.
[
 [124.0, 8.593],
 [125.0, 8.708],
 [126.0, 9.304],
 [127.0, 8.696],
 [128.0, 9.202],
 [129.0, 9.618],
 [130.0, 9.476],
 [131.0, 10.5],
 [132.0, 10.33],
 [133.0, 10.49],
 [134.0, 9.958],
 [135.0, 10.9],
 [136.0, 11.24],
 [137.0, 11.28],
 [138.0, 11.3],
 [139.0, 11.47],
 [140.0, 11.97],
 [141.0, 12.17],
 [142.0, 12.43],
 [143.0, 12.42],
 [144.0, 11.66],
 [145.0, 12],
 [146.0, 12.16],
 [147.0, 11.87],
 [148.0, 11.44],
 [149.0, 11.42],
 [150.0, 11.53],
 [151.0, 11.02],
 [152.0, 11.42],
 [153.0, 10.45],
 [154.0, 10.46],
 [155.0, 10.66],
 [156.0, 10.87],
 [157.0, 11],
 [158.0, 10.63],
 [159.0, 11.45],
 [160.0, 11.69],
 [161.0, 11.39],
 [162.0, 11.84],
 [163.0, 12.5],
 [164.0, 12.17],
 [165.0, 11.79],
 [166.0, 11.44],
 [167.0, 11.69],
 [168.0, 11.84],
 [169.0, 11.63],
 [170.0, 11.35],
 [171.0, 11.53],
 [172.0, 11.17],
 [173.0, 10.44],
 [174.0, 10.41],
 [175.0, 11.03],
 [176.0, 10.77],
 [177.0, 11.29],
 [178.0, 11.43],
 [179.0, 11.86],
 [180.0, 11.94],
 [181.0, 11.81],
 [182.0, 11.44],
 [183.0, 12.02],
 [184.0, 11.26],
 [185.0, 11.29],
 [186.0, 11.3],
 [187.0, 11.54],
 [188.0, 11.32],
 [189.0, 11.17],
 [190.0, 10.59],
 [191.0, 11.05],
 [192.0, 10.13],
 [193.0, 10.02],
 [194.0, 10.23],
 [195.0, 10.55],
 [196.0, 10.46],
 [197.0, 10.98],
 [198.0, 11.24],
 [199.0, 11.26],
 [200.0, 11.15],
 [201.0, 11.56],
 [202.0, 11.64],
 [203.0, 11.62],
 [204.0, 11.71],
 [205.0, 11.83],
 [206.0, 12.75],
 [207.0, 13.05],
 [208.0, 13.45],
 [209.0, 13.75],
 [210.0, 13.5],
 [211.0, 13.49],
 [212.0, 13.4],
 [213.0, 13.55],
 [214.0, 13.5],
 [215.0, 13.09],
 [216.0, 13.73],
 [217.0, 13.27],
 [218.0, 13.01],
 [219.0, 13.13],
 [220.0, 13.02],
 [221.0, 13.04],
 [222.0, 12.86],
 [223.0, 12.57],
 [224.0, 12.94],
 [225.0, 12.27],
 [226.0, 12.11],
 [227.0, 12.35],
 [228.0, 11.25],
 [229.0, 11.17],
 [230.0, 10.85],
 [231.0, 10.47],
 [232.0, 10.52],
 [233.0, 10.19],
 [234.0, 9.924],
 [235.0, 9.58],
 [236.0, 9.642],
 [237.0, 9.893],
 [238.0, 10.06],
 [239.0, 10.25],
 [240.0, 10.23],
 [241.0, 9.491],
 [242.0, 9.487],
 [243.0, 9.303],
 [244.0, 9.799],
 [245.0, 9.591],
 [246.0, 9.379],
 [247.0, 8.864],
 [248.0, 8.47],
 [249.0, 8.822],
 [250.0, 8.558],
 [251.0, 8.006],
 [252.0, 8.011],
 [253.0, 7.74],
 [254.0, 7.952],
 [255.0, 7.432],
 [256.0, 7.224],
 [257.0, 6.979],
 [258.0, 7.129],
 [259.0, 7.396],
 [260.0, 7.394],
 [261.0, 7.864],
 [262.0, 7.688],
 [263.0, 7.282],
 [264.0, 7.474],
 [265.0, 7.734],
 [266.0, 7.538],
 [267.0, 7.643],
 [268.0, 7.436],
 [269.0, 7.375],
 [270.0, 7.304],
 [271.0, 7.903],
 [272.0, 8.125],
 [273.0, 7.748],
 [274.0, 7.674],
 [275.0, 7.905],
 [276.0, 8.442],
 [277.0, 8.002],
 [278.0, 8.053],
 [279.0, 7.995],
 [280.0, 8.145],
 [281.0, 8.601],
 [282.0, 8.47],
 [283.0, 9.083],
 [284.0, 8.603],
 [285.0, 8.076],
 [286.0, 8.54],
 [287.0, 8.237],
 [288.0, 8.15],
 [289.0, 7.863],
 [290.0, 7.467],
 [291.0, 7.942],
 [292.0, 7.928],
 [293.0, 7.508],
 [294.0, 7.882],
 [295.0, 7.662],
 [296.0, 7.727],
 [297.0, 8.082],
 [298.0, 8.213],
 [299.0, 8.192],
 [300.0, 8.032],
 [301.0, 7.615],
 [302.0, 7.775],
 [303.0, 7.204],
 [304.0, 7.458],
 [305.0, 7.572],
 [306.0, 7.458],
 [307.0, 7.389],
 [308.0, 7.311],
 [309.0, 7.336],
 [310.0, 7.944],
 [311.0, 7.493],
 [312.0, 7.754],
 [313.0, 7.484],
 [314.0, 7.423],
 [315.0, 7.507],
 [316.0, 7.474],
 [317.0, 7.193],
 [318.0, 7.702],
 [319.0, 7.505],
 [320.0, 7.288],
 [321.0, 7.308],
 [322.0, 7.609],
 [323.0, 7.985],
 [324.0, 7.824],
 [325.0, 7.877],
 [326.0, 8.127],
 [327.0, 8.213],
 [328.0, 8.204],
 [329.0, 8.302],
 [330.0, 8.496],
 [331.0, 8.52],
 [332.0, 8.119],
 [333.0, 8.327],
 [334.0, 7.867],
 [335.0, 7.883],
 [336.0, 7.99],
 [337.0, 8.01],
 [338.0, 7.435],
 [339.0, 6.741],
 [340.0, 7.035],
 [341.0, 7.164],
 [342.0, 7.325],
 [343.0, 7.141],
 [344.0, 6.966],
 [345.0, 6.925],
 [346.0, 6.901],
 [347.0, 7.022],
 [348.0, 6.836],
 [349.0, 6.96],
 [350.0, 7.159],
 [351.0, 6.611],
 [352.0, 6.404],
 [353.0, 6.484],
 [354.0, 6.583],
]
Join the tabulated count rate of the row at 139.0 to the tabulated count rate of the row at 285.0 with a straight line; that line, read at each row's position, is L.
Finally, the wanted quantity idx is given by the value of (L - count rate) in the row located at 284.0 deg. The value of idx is -0.5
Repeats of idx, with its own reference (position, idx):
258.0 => 1.6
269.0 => 1.1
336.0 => -1.1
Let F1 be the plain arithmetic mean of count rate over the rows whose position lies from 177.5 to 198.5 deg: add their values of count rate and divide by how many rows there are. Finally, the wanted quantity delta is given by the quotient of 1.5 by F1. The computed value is 0.13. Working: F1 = 11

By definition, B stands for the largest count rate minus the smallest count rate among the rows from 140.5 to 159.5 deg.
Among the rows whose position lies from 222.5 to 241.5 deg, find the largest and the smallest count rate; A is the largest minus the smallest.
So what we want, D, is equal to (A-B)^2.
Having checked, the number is 2.2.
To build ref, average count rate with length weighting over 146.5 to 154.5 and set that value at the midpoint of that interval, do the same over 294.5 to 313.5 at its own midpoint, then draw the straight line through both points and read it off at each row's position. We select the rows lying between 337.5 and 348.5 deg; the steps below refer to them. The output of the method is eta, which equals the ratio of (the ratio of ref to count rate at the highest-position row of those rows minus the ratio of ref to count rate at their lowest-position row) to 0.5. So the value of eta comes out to 0.09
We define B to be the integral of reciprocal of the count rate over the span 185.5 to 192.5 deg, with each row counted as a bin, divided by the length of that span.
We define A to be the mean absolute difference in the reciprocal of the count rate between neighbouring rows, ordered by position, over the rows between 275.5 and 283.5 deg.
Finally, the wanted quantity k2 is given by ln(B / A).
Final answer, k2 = 3.2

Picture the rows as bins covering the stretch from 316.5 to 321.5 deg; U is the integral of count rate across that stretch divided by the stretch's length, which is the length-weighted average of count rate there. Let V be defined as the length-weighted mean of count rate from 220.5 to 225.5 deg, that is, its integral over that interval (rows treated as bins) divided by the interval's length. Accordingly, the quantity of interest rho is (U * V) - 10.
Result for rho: 84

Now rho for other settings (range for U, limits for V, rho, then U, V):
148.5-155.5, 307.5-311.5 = 73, 11.0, 7.5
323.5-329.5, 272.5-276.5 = 54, 8.1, 7.9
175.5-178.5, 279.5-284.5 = 86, 11.2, 8.6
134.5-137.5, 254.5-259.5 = 71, 11.1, 7.2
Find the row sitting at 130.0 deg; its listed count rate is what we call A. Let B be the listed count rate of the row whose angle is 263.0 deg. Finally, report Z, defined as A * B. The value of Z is 69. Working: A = 9.476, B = 7.282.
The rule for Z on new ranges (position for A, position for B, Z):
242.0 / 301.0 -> 72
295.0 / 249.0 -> 68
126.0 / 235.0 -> 89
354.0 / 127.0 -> 57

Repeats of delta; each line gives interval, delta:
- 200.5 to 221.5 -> 0.12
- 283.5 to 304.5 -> 0.19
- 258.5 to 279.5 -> 0.19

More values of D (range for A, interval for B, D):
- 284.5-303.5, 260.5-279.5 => 0.0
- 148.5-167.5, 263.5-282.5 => 0.6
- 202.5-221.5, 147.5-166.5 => 0.0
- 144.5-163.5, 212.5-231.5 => 1.5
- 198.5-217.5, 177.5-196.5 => 0.4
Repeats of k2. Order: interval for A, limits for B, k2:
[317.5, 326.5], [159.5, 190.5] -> 3.3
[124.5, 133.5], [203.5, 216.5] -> 2.7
